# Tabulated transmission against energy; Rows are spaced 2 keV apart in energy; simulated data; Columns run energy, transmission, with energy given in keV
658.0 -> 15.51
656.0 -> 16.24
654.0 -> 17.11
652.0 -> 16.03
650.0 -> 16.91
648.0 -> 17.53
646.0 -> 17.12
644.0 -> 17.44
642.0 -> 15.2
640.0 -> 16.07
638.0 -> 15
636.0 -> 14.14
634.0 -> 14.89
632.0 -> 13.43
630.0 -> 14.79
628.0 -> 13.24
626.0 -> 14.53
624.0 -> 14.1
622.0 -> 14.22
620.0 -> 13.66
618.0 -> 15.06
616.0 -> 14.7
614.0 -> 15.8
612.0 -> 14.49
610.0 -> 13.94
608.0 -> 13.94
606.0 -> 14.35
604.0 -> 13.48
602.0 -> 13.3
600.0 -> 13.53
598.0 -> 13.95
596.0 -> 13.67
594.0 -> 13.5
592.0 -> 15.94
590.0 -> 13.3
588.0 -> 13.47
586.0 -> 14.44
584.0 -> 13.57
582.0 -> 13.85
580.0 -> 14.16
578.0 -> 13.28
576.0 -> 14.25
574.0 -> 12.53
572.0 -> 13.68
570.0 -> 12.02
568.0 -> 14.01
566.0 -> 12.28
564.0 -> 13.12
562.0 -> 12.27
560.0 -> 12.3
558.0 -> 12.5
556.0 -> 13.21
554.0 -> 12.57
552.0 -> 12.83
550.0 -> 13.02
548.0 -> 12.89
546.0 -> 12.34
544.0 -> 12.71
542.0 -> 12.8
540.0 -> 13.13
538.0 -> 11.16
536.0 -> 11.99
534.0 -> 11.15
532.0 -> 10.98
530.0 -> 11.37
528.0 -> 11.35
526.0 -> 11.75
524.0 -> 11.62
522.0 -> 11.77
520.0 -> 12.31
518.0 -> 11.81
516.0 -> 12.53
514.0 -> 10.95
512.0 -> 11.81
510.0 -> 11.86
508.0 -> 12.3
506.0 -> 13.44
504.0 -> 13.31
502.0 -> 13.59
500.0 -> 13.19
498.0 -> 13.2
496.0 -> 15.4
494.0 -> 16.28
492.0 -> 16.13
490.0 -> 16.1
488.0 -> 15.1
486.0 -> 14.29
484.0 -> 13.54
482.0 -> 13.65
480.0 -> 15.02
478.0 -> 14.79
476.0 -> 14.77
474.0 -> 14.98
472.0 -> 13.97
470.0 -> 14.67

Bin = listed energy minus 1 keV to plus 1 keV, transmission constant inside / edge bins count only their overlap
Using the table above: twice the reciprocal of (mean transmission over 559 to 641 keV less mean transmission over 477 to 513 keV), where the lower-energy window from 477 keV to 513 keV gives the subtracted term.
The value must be -14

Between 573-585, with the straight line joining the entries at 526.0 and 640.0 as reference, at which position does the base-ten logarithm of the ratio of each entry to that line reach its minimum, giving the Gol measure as 574.0 keV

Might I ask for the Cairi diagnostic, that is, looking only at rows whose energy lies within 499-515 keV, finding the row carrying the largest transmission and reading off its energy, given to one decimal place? 502.0 keV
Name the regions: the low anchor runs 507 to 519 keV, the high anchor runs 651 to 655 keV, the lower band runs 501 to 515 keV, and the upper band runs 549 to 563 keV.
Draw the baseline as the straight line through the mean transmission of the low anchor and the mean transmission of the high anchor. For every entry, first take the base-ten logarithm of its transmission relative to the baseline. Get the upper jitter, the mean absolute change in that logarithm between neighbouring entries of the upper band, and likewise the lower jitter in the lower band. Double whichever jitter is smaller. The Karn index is 0.026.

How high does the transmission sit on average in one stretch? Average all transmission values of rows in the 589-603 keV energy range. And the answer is 13.9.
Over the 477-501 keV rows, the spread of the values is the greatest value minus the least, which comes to 3.1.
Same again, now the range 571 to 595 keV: 3.4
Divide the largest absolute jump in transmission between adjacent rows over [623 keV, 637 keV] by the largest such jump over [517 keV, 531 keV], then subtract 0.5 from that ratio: 2.4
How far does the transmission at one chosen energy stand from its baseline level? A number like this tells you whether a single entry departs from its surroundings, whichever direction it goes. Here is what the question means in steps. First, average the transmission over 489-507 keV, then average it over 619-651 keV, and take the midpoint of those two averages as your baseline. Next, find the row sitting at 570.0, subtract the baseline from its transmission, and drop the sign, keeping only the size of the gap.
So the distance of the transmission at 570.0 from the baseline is 2.8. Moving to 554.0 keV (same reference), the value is 2.3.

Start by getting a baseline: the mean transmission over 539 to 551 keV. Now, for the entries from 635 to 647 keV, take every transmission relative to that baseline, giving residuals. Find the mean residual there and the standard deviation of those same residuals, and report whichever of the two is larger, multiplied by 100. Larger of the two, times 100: 301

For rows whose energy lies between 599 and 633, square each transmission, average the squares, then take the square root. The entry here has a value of 14.2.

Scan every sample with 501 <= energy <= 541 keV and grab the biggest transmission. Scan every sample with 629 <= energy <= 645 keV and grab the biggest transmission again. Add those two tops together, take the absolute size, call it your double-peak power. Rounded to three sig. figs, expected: 31.0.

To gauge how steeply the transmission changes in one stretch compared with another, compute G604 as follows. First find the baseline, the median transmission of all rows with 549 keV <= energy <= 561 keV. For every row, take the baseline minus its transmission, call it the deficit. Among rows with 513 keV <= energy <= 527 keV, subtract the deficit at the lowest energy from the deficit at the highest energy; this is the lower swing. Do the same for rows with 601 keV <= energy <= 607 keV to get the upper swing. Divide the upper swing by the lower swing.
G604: 1.3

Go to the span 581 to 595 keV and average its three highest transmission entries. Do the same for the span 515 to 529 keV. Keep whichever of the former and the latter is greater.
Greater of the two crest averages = 14.7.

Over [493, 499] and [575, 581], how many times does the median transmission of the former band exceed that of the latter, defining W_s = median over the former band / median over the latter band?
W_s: 1.09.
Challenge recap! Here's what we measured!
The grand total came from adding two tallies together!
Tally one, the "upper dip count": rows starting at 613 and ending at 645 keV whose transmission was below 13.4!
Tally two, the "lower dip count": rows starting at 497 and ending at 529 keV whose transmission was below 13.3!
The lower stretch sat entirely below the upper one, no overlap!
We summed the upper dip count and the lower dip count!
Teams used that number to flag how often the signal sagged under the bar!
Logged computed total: 14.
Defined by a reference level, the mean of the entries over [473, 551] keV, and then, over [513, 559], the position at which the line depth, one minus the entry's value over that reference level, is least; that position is 556.0 keV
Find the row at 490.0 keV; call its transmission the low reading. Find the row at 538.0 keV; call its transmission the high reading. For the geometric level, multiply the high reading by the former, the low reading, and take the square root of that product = 13.4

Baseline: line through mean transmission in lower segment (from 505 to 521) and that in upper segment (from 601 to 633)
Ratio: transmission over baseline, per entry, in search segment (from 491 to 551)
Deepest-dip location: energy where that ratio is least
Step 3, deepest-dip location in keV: 532.0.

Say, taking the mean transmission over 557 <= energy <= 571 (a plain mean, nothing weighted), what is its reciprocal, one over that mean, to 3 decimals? 0.079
